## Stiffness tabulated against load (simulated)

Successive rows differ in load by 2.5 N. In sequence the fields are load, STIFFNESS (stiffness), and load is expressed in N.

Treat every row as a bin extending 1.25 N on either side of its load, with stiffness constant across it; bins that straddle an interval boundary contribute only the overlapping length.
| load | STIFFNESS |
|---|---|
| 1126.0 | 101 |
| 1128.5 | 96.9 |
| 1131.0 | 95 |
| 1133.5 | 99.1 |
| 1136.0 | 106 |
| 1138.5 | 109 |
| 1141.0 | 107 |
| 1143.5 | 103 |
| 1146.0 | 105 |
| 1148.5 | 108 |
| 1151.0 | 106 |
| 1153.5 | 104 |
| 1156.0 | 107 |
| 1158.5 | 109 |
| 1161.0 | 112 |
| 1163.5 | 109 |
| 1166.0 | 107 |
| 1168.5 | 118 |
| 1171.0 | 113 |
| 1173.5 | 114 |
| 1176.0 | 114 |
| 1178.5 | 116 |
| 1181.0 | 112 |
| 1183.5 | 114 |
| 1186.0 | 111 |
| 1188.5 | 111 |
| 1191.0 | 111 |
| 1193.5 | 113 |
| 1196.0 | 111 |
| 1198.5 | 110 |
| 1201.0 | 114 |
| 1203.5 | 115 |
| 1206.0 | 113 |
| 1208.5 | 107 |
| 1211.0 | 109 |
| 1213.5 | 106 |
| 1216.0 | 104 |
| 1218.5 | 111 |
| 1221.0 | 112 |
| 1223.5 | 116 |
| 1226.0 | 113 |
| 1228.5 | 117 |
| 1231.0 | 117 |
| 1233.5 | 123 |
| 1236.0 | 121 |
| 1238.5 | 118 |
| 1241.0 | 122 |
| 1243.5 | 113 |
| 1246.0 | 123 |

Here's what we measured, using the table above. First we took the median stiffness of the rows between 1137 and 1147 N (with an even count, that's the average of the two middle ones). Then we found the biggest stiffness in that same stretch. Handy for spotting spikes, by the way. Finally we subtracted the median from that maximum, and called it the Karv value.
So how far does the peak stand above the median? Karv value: 3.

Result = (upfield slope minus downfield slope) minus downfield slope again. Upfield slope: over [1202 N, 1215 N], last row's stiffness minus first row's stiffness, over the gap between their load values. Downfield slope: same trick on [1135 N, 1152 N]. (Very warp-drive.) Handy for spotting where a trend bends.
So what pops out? -0.9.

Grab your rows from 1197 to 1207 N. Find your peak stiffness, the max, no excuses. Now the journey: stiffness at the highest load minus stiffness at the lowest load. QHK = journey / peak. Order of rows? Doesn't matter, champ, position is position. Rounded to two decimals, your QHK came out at 0.03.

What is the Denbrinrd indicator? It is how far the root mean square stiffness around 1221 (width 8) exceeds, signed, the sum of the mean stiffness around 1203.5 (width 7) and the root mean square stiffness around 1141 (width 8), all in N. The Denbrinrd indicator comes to -107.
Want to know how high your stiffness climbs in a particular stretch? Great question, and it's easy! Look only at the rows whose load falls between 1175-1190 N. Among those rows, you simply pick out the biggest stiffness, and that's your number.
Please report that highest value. 116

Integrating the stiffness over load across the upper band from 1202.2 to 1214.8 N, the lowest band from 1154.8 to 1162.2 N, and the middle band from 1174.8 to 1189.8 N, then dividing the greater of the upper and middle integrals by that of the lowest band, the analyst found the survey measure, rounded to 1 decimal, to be 2.1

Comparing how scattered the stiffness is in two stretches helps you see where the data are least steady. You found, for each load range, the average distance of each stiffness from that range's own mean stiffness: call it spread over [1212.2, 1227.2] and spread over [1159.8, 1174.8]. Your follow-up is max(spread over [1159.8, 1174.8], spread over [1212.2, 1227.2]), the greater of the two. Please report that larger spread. 3.6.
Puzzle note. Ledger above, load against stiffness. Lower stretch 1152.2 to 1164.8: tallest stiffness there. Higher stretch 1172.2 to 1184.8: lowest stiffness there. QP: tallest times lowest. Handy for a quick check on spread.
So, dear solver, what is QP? 12544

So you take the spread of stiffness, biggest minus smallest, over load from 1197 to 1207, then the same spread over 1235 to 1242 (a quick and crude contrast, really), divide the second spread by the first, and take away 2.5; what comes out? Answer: -1.7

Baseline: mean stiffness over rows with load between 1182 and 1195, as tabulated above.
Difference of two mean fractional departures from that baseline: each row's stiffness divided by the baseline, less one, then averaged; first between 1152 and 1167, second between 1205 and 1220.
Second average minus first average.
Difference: 0.003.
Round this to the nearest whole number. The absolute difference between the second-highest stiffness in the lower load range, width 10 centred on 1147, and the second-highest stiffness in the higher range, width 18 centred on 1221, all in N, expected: 10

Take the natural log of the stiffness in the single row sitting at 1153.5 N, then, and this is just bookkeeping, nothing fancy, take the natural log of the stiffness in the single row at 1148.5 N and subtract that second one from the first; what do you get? -0.038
